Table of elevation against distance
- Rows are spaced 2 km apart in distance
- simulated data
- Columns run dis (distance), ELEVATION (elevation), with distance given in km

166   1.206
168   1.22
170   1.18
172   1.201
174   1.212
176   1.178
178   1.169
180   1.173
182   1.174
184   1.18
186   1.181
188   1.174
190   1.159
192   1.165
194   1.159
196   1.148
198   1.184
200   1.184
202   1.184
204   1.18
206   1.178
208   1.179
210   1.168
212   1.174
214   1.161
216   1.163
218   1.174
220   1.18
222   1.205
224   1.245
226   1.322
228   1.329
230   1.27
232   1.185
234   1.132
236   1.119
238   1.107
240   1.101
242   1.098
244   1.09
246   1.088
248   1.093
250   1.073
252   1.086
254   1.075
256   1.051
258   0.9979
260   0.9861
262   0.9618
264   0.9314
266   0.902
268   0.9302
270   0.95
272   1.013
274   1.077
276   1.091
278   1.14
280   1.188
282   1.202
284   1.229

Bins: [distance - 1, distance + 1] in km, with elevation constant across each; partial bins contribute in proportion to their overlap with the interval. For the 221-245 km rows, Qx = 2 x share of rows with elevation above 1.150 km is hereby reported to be 1.0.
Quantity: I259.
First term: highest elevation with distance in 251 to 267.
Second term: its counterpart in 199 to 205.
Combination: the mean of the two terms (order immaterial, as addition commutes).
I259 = 1.135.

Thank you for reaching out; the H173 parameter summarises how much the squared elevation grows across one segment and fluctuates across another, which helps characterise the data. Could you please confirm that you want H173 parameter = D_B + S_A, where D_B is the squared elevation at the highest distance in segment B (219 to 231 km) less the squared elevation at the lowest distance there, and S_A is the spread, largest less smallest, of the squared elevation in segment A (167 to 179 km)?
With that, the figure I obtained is 0.34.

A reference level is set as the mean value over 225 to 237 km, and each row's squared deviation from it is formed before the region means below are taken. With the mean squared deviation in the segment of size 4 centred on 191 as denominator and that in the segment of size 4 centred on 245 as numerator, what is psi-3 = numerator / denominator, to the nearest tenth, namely 4.6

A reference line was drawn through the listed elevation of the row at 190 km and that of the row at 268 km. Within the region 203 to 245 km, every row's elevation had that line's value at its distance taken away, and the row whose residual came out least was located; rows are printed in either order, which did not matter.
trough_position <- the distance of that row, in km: 204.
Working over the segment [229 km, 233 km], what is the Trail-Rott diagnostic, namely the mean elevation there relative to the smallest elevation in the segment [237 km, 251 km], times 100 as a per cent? 114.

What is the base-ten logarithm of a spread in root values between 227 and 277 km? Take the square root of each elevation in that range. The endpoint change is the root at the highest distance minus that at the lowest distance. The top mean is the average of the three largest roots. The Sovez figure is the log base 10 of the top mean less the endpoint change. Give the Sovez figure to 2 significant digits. 0.090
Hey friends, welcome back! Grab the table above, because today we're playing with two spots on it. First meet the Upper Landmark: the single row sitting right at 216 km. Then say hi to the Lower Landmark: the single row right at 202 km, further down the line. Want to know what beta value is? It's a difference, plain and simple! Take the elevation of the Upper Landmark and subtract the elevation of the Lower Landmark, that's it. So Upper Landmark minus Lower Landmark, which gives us -0.02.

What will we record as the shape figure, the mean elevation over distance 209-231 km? 1.22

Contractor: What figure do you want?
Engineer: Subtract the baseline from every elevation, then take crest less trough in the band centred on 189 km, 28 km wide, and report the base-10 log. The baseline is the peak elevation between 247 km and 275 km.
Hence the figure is -1.4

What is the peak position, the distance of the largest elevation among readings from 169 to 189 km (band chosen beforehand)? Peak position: 174 km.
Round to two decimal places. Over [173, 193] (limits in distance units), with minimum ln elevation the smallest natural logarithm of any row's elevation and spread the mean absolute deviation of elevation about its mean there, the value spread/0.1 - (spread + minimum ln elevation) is -0.07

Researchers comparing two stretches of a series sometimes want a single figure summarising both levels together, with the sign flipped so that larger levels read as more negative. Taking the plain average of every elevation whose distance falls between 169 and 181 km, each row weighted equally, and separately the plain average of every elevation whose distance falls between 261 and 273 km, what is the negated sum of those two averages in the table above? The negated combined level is -2.13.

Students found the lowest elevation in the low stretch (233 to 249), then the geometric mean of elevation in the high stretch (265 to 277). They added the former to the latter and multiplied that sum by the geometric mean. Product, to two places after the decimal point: 2.06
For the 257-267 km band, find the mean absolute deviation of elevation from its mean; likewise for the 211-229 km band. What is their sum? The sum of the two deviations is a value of 0.086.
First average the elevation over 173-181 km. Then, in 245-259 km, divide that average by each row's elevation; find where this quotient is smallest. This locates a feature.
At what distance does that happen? 248 km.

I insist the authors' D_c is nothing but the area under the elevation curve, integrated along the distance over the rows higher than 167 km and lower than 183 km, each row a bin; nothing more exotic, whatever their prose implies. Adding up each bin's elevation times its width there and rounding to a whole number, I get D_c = 19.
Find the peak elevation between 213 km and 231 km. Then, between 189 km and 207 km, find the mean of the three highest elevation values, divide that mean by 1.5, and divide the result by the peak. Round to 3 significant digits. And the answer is 0.594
